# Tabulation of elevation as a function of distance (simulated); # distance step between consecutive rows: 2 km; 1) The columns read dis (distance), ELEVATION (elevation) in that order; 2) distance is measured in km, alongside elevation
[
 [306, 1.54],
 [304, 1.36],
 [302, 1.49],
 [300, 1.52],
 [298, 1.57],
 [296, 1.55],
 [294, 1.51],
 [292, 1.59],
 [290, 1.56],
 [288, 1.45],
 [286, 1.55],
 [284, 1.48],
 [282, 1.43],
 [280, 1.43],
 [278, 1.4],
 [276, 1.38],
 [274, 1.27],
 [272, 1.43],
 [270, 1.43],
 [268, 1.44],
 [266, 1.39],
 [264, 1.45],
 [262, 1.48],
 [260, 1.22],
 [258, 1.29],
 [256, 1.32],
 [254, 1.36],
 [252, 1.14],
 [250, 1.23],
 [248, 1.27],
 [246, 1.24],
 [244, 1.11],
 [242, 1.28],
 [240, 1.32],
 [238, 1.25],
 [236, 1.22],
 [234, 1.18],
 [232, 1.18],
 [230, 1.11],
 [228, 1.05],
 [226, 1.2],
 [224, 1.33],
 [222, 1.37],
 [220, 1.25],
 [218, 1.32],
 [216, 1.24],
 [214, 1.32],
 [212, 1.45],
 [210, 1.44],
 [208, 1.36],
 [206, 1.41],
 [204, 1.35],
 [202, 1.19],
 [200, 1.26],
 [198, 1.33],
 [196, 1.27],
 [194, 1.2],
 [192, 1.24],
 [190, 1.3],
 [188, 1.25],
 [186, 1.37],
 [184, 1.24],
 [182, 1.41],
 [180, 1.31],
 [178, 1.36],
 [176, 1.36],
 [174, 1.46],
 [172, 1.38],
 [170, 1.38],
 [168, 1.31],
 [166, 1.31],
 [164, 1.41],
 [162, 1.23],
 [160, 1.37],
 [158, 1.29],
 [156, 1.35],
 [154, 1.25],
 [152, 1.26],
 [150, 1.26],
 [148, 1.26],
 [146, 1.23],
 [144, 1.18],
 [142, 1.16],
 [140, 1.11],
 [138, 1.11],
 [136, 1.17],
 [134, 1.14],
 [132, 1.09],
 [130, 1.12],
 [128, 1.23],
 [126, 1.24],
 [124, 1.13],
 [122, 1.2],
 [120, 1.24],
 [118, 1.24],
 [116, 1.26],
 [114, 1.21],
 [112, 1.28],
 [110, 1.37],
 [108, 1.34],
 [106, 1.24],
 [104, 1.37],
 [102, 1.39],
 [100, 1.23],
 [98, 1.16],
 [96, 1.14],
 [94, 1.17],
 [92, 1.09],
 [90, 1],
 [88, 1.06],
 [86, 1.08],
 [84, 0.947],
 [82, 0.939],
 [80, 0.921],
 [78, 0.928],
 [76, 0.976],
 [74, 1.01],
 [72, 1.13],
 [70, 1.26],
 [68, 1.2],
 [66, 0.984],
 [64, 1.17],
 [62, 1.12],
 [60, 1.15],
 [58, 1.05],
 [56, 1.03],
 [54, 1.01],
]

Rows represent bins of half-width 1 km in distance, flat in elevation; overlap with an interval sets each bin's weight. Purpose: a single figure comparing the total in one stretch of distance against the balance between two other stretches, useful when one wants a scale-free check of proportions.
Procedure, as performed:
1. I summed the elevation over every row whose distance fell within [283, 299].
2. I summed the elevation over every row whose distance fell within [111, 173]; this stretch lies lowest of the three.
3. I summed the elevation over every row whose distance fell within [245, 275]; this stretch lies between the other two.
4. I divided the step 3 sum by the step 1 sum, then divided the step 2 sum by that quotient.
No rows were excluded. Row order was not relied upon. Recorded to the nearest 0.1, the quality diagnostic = 23.6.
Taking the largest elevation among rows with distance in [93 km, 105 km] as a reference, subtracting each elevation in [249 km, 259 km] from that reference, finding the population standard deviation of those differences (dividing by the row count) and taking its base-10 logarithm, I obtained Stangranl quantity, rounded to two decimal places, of -1.11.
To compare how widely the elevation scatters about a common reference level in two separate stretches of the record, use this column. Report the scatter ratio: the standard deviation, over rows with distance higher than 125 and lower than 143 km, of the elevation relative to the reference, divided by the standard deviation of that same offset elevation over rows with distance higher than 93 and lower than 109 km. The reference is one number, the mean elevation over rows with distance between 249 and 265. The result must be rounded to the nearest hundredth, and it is 0.54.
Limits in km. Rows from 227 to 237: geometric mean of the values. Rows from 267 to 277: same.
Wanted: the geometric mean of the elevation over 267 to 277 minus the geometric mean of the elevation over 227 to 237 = 0.24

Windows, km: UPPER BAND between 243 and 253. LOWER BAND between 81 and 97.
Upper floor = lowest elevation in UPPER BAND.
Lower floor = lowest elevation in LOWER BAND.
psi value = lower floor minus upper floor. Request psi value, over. -0.17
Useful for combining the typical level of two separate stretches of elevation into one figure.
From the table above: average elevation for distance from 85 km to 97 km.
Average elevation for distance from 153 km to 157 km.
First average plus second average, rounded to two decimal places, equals 2.39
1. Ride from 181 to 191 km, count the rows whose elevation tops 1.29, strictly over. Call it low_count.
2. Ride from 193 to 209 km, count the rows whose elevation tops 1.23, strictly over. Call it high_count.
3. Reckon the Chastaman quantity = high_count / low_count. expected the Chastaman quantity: 2.0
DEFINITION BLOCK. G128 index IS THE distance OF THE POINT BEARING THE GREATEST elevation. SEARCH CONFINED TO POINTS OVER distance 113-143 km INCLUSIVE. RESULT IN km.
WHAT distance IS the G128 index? 116 km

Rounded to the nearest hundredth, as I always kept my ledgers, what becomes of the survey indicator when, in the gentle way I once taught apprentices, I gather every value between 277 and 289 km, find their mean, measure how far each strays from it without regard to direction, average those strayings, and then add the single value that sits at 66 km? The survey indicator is 1.02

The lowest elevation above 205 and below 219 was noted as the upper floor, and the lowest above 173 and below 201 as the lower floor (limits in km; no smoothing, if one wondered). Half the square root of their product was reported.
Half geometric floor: 0.61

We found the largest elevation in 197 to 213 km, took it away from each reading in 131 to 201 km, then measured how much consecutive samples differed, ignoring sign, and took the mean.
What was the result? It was 0.063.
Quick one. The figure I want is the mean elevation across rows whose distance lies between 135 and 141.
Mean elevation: 1.13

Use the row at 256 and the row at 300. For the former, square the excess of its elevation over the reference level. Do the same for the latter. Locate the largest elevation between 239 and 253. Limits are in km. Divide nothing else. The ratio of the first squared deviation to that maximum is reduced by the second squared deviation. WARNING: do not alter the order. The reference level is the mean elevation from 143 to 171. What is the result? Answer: -0.051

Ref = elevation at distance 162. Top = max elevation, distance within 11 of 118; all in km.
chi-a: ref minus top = -0.14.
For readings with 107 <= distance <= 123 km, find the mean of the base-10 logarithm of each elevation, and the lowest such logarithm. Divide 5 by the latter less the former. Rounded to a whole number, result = -214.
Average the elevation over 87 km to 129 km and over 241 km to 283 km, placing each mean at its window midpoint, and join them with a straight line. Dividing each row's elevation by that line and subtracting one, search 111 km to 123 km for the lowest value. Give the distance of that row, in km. 122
